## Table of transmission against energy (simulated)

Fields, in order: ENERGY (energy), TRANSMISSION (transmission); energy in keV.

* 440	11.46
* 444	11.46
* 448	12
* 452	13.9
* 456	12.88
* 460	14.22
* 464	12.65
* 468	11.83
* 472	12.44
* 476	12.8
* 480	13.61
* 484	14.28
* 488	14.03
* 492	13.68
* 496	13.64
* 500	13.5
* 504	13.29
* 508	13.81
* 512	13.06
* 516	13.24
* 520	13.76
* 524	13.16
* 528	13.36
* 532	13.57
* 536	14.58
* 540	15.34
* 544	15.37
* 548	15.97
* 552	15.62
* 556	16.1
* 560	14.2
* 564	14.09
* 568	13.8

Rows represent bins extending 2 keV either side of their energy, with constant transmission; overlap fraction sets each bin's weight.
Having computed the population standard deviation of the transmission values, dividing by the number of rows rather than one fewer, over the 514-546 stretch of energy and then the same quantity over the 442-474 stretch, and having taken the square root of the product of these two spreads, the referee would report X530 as 0.9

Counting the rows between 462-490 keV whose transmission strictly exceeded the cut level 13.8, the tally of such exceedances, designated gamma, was 2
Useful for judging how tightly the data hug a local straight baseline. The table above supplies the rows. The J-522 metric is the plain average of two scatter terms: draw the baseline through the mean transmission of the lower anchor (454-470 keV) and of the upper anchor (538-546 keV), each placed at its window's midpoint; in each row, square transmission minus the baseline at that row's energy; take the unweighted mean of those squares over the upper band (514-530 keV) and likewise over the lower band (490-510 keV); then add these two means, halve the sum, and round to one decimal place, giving 1.1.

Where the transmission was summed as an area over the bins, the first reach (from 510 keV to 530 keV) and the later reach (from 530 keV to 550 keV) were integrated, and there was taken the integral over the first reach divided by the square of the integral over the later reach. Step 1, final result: 0.0030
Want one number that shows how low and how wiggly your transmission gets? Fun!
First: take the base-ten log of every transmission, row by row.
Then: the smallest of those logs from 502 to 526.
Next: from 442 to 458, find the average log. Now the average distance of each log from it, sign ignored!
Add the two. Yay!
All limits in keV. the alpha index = 1.14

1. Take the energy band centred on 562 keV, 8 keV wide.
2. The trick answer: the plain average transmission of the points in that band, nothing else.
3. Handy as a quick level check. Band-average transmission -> 14.1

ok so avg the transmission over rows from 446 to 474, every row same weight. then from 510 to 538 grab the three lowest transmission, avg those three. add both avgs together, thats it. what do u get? 26.0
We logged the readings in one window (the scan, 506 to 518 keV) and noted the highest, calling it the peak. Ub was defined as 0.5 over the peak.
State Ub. 0.0362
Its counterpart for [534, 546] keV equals 0.0325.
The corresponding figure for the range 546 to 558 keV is 0.0311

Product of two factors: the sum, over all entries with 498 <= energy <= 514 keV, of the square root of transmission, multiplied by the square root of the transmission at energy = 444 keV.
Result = 50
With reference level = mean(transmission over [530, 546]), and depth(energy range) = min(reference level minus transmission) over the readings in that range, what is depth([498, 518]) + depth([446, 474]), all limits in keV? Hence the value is 1.4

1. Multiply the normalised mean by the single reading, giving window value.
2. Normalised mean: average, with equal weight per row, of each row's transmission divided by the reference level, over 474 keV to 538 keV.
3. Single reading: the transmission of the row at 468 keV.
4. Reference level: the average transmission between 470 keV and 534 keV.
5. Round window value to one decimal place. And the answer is 11.9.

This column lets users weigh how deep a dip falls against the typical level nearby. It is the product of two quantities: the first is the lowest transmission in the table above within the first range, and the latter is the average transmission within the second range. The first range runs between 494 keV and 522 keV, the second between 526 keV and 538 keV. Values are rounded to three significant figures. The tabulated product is 181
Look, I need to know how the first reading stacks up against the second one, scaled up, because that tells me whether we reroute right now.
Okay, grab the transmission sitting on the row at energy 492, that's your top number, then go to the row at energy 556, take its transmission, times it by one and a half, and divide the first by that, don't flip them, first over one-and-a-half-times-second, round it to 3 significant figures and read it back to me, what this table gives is 0.566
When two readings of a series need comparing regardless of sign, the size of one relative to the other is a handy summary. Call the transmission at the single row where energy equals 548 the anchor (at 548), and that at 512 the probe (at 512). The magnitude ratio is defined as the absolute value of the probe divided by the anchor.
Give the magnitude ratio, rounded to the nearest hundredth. 0.82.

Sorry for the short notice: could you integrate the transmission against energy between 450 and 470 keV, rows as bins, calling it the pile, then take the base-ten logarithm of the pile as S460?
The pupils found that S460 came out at 2.418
